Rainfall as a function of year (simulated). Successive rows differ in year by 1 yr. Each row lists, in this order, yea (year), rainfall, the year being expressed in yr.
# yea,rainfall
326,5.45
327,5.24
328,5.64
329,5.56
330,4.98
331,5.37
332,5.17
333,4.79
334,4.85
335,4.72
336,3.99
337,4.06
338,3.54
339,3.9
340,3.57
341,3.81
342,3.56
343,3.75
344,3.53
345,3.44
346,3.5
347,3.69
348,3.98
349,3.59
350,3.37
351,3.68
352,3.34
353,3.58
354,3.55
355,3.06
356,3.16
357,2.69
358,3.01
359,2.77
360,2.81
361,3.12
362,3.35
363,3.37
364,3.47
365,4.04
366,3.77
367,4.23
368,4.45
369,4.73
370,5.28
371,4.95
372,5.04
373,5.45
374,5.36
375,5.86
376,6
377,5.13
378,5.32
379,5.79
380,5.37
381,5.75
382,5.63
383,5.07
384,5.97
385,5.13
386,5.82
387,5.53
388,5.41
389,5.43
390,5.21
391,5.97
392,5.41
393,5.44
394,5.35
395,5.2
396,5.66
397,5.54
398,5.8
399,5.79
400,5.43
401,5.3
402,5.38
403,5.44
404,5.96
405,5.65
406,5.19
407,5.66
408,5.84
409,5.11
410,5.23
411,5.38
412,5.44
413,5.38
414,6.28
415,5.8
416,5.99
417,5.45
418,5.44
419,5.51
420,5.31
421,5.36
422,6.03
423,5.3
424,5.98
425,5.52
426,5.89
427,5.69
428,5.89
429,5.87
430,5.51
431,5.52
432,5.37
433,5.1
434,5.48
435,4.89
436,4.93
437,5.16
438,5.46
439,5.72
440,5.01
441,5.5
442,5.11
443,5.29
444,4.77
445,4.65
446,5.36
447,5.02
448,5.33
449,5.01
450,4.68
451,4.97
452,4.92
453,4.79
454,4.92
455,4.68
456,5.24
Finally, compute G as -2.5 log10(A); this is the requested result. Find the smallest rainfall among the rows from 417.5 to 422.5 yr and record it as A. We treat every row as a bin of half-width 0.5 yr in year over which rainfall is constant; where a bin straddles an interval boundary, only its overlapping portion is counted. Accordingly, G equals -1.81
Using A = 5.31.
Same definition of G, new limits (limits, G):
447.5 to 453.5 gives -1.68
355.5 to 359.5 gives -1.07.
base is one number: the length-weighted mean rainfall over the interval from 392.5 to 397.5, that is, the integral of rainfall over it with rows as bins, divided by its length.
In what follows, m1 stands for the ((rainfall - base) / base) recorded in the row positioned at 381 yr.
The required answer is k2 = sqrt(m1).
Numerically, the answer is 0.24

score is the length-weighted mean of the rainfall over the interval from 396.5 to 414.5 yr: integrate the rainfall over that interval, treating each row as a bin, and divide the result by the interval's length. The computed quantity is 5.54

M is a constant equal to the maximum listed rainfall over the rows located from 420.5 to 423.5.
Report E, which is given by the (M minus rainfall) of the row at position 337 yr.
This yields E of 2.0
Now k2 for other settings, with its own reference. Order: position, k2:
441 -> 0.11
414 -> 0.39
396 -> 0.20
